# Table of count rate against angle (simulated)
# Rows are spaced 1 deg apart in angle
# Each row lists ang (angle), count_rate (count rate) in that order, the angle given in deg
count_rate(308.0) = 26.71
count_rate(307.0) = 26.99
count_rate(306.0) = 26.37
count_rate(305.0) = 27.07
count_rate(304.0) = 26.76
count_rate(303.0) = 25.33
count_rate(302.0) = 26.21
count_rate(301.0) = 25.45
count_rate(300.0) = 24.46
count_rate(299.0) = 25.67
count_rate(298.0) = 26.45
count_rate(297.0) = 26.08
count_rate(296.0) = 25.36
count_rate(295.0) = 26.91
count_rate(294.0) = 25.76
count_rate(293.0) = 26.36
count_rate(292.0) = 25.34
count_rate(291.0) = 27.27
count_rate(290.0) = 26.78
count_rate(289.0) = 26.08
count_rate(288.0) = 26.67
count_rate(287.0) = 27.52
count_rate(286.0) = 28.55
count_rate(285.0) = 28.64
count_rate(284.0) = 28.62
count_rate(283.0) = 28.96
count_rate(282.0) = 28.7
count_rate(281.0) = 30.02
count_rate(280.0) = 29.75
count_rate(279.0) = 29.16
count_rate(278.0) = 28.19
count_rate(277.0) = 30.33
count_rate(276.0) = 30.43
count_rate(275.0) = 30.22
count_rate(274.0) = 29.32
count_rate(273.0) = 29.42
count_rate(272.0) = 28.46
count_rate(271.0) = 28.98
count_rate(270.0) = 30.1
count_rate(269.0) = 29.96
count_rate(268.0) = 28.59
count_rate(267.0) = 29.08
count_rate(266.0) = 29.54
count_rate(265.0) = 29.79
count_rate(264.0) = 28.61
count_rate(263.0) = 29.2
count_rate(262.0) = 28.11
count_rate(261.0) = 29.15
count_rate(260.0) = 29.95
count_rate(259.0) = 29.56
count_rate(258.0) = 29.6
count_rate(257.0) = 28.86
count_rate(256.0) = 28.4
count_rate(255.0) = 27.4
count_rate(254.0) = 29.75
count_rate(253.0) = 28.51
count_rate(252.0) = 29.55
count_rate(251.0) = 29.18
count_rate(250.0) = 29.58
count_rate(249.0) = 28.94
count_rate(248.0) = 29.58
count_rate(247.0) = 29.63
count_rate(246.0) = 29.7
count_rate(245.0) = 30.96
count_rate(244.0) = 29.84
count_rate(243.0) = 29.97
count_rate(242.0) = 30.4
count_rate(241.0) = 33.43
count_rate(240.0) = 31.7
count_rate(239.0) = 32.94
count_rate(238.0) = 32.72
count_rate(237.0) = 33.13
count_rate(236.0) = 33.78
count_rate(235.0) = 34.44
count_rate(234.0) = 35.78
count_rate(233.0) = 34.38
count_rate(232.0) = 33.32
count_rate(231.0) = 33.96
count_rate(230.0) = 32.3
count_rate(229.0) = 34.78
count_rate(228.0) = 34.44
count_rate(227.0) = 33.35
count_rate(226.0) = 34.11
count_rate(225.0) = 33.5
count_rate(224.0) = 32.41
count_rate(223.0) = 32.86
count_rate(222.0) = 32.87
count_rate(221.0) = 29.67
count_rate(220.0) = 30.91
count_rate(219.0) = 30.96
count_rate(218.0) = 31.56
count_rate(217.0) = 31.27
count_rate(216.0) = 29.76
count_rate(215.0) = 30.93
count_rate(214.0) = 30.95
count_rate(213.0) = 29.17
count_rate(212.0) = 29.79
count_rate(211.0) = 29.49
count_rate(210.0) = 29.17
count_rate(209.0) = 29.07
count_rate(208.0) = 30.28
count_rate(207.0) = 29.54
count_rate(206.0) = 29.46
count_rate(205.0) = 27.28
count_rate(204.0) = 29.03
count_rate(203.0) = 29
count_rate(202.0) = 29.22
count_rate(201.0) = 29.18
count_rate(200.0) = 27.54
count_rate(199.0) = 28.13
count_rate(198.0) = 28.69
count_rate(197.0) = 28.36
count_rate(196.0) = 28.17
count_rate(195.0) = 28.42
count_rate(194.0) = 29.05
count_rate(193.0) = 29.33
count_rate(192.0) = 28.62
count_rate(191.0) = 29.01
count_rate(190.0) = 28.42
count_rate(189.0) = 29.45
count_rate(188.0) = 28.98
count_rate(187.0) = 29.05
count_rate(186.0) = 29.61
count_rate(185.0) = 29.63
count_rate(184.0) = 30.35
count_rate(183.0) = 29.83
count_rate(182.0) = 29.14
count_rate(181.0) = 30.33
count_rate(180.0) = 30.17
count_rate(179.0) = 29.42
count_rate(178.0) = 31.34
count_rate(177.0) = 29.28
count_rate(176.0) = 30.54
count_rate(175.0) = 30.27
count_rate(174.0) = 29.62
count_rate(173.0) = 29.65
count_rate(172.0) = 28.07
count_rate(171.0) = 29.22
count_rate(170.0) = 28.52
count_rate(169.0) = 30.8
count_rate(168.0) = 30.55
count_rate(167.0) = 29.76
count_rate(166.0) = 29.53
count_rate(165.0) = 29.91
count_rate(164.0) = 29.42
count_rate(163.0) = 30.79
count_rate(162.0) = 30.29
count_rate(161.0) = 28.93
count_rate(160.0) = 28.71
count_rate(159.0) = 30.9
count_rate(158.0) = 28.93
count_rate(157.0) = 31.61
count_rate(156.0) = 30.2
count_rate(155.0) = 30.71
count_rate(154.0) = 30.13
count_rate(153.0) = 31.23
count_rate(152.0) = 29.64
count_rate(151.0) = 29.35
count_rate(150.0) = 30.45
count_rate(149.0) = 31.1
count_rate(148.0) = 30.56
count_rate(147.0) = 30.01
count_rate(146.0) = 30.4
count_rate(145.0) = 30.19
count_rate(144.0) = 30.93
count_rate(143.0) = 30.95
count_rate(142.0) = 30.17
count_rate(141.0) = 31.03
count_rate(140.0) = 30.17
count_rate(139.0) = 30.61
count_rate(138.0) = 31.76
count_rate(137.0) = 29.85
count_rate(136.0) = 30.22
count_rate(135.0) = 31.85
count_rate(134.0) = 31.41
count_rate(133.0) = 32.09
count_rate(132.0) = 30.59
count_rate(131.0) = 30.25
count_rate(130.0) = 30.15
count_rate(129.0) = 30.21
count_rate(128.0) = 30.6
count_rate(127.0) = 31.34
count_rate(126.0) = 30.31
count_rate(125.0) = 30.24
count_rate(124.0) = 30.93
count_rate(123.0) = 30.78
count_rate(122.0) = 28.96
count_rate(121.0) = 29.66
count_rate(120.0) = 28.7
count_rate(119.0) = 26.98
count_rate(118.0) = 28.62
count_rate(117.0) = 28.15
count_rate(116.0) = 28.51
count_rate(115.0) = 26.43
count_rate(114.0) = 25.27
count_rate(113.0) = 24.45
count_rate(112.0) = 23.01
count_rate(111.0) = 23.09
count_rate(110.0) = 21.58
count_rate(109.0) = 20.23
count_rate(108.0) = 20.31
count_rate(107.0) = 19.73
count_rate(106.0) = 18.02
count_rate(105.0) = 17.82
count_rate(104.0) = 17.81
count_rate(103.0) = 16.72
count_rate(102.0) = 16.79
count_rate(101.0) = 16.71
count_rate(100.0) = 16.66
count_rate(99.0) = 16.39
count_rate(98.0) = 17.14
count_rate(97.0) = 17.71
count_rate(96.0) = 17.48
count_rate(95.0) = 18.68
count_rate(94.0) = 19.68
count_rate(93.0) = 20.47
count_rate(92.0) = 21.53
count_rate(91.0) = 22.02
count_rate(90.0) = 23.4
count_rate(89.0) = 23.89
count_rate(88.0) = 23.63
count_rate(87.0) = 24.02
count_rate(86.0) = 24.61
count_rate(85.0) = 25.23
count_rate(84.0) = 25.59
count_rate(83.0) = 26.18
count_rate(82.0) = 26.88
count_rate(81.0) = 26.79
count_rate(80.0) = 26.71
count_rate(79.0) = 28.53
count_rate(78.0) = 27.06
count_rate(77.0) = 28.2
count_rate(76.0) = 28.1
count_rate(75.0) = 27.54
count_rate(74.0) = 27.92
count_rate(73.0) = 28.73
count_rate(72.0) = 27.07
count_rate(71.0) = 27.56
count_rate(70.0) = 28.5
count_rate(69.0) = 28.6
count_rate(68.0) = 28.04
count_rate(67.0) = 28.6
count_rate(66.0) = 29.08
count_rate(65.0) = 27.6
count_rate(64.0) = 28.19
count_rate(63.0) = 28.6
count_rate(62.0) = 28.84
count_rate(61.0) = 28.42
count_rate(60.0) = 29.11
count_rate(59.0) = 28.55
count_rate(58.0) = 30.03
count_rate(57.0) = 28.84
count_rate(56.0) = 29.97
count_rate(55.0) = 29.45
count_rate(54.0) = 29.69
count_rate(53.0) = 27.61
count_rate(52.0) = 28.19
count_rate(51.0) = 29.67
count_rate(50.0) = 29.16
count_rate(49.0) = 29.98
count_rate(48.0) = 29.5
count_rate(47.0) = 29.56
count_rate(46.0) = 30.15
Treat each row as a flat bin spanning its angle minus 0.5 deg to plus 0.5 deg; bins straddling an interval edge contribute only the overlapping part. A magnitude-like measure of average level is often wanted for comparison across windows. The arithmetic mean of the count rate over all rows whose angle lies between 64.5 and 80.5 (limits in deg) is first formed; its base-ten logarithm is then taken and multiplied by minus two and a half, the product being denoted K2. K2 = -3.62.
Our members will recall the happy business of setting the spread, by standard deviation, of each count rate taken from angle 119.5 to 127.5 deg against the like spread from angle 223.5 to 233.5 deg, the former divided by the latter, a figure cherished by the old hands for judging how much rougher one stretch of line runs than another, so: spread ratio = 1.1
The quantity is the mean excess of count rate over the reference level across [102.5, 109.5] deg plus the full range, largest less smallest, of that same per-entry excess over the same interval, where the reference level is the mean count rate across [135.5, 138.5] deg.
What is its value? -8.4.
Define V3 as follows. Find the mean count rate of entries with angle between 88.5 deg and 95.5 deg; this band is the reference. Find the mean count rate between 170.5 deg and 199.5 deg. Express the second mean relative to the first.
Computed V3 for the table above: 1.37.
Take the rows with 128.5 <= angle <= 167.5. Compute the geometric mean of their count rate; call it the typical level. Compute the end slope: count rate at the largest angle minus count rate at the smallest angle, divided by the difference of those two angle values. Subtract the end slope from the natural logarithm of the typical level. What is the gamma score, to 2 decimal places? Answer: 3.43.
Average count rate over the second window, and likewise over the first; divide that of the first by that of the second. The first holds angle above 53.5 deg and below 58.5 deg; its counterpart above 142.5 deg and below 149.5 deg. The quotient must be 0.97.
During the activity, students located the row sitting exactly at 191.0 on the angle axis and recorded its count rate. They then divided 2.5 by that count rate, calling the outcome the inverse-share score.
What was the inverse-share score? 0.086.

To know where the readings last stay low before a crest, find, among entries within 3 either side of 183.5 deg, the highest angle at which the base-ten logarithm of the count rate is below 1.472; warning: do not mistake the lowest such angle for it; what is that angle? 186.0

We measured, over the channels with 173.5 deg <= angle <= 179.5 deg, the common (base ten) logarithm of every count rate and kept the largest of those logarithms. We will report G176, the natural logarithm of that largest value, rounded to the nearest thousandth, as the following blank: 0.403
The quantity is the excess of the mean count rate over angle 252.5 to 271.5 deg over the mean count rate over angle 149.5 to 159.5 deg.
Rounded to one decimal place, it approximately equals -1.2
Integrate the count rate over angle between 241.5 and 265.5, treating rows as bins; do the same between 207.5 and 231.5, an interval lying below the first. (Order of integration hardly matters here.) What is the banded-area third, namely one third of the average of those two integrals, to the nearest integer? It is 244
